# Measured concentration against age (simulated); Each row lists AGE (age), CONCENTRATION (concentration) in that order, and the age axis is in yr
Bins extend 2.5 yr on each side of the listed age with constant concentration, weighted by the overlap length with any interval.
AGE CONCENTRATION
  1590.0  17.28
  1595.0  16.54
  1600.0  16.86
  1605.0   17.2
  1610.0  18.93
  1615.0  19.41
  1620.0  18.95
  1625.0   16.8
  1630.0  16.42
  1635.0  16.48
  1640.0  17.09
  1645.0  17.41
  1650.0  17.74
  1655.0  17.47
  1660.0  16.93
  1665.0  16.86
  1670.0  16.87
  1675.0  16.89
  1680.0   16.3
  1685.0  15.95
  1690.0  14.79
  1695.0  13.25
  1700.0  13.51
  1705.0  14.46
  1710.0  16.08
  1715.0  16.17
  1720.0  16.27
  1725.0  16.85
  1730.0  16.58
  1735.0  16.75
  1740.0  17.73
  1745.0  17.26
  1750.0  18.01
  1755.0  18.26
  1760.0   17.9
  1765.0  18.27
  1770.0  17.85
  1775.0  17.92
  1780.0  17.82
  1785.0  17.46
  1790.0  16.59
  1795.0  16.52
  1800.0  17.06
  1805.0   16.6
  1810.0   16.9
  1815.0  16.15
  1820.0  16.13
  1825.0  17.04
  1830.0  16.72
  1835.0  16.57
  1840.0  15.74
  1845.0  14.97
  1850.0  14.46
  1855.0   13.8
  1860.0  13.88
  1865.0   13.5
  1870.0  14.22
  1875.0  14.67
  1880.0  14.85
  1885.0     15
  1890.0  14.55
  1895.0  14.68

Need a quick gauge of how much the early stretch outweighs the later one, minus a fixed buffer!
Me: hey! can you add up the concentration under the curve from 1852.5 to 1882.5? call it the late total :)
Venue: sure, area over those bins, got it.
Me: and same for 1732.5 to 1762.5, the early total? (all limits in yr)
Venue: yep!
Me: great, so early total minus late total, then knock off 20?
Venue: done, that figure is 85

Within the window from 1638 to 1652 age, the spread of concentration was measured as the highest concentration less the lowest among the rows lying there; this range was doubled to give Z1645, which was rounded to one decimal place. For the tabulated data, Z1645 1.3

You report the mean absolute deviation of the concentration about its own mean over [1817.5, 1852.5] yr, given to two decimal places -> 0.76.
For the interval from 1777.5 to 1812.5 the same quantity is 0.39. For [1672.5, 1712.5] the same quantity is 1.15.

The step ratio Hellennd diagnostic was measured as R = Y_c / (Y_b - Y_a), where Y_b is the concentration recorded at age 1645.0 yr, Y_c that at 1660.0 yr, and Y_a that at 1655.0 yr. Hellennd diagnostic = -282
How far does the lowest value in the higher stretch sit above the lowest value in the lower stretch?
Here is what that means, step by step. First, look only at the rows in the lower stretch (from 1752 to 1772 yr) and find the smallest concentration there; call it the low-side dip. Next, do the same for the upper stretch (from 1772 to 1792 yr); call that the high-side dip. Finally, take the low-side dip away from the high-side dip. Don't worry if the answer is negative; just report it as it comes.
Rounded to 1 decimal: -1.3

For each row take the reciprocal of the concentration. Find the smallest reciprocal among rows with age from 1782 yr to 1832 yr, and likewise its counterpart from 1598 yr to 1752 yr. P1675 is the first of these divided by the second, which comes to 1.11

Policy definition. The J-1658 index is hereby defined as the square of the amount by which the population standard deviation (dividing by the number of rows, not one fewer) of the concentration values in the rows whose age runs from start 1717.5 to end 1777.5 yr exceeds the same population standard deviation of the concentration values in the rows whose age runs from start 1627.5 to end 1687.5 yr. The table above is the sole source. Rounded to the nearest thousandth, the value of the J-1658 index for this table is 0.028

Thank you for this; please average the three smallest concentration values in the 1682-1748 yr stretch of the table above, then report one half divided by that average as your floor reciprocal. 0.0364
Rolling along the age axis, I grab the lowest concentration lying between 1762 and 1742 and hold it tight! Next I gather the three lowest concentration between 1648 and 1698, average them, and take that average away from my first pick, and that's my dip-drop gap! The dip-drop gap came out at 3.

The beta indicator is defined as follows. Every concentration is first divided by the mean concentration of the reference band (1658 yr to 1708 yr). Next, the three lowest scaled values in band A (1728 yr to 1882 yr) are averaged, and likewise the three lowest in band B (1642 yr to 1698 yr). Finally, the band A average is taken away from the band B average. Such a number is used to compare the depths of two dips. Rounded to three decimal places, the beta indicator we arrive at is 0.060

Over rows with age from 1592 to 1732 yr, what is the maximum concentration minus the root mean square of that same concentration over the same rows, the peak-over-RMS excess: 2.7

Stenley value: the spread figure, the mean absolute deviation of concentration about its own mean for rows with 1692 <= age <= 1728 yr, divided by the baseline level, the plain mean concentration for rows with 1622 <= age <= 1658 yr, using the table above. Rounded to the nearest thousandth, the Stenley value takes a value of 0.075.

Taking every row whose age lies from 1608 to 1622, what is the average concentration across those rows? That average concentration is 19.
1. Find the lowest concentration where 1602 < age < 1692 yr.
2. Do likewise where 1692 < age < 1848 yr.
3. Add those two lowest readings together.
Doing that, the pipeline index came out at 28.0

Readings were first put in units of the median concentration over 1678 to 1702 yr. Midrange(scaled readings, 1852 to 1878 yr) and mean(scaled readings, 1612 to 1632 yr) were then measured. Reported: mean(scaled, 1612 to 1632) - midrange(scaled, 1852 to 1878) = 0.26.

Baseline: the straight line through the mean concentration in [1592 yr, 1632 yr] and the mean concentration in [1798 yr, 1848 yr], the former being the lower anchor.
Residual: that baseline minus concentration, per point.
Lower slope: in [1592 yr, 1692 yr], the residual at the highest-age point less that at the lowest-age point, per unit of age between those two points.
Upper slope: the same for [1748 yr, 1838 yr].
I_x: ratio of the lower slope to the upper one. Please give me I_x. 1.1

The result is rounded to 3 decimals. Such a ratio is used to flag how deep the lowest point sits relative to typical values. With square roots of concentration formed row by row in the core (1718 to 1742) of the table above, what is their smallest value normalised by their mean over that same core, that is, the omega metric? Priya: 0.983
